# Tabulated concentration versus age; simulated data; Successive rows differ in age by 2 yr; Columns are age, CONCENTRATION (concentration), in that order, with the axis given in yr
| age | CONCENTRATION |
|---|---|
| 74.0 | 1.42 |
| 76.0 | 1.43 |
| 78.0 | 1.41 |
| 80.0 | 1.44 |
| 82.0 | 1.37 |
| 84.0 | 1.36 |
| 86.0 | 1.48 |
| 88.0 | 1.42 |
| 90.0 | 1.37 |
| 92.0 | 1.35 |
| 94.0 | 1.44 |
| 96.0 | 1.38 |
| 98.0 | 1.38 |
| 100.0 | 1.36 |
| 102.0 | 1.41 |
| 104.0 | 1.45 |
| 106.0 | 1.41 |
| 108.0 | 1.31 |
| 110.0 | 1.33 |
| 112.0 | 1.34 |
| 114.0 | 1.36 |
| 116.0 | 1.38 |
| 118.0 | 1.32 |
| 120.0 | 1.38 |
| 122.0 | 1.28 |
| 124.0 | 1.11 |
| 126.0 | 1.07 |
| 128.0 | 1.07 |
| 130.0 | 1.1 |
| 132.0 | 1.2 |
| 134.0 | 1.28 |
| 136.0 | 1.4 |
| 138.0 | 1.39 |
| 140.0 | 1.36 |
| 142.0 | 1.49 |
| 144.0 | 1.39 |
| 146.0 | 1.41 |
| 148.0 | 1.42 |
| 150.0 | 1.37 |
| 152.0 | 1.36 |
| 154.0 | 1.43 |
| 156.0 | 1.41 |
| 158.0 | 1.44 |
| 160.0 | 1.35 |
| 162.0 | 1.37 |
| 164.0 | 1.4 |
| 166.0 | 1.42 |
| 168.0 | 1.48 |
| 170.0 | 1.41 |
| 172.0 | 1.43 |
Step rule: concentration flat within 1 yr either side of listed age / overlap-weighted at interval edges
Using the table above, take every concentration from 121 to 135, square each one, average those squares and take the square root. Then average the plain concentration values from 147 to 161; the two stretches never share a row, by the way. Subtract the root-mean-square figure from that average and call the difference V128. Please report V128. 0.235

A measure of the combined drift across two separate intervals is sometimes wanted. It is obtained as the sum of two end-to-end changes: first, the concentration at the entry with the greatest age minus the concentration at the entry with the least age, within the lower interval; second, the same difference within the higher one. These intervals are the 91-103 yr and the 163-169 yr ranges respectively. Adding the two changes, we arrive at 0.14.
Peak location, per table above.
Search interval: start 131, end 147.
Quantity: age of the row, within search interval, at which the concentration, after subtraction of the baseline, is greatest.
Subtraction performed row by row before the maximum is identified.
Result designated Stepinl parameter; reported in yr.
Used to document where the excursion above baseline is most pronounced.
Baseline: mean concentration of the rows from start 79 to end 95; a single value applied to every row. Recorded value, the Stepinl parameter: 142.0 yr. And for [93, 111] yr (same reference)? 104.0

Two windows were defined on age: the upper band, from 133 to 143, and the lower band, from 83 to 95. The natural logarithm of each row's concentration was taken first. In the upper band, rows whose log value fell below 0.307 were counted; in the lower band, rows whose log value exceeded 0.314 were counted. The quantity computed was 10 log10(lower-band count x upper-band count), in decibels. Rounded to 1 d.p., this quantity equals 6.0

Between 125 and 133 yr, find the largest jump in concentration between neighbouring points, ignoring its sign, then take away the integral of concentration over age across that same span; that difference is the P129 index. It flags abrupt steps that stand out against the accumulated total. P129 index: -8.8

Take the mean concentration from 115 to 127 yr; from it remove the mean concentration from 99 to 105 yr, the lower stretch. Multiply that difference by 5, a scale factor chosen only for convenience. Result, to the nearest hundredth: -0.75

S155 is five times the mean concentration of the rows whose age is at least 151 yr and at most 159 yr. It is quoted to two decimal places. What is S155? 7.05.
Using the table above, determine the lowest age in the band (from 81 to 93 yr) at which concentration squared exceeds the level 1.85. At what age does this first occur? 82.0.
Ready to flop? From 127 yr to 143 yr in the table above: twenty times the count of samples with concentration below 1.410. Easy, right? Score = 140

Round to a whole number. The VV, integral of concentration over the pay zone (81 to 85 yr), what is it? 5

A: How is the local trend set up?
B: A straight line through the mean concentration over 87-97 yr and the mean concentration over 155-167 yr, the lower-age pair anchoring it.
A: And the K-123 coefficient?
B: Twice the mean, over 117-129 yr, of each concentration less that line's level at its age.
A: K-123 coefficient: -0.38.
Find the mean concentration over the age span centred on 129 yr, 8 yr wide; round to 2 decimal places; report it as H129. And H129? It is 1.11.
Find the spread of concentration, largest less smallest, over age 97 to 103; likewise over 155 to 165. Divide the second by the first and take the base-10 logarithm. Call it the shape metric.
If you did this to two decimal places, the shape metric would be 0.26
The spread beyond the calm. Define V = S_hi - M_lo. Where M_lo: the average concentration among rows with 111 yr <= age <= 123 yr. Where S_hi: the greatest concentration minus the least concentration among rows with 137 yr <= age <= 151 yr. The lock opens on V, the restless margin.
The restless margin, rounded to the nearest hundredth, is -1.21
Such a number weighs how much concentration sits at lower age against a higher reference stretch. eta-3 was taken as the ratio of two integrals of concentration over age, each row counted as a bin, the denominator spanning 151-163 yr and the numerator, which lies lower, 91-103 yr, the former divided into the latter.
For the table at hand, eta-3 0.995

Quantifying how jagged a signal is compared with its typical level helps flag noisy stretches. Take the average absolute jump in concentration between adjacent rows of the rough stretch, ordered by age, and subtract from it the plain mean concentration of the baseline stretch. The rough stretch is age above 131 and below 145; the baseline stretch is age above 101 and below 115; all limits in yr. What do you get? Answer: -1.29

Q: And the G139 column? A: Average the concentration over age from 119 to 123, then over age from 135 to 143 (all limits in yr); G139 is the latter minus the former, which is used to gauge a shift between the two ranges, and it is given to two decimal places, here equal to 0.08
